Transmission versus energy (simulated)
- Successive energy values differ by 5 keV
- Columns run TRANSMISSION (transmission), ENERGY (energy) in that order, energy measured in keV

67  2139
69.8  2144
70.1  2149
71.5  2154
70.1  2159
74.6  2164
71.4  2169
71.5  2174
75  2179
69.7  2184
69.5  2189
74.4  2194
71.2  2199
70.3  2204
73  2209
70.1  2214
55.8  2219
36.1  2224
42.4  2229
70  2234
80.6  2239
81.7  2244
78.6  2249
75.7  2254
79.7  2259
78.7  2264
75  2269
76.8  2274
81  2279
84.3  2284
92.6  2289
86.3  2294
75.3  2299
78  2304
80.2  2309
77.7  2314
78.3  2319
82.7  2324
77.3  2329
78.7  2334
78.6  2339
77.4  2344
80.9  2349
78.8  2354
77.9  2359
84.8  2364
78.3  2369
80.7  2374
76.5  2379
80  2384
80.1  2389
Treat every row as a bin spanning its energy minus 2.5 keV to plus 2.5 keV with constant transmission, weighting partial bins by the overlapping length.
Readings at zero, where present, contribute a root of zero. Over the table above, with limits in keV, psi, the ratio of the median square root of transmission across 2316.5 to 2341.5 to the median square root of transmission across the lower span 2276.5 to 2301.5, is 0.97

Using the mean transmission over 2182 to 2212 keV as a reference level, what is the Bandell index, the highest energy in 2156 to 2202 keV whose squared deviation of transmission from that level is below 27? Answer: 2199 keV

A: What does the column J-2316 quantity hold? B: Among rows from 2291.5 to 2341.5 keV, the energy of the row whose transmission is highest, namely 2294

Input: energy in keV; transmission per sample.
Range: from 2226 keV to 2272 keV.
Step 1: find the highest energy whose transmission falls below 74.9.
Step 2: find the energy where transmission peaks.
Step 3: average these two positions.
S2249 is 2239.0 keV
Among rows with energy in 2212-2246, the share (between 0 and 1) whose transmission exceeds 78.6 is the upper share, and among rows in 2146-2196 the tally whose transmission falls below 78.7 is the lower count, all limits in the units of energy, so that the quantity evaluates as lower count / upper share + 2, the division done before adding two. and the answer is 37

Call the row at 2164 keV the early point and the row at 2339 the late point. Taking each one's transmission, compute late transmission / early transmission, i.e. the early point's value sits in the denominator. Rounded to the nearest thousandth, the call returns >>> 1.054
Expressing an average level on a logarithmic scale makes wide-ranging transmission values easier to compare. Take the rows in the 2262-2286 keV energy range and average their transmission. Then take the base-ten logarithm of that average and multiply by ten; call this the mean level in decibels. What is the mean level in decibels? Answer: 19.0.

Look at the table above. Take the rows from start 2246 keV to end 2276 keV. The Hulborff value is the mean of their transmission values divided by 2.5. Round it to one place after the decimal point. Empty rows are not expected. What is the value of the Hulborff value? 31.0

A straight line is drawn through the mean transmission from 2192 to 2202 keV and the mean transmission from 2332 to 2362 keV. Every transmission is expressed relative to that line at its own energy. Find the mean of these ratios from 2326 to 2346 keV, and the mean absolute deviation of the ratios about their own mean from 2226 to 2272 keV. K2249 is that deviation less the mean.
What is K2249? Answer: -0.90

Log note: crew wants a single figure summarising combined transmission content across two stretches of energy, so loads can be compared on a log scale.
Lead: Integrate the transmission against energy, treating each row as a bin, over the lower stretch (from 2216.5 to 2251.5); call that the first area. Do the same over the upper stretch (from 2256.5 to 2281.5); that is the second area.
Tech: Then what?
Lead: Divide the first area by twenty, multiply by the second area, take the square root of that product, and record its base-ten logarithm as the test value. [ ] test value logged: 2.67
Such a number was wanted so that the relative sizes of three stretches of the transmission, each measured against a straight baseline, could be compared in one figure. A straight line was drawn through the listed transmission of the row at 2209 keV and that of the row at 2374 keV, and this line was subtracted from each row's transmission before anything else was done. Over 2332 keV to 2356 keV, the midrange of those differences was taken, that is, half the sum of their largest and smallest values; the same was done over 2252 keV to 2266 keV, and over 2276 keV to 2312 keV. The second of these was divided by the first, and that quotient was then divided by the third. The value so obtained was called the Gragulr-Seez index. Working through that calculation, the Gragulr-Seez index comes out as -1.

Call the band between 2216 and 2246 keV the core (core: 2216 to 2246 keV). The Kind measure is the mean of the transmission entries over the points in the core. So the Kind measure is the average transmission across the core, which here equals 61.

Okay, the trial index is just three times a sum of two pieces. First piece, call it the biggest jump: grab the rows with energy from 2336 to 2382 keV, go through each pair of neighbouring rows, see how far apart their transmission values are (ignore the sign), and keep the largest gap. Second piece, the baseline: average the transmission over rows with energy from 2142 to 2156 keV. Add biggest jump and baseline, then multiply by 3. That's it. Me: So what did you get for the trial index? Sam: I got 232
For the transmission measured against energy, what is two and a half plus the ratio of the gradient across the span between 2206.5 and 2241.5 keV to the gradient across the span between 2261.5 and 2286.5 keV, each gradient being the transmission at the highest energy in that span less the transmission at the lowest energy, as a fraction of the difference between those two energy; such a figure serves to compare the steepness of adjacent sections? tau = 3.4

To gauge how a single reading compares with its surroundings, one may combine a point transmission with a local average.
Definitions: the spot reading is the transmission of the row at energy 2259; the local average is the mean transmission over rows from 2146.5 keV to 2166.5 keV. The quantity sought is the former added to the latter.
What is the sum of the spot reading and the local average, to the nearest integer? 151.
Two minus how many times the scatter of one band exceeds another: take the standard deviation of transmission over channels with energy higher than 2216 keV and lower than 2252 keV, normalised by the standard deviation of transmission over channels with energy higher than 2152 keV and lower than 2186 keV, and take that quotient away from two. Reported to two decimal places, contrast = -7.18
